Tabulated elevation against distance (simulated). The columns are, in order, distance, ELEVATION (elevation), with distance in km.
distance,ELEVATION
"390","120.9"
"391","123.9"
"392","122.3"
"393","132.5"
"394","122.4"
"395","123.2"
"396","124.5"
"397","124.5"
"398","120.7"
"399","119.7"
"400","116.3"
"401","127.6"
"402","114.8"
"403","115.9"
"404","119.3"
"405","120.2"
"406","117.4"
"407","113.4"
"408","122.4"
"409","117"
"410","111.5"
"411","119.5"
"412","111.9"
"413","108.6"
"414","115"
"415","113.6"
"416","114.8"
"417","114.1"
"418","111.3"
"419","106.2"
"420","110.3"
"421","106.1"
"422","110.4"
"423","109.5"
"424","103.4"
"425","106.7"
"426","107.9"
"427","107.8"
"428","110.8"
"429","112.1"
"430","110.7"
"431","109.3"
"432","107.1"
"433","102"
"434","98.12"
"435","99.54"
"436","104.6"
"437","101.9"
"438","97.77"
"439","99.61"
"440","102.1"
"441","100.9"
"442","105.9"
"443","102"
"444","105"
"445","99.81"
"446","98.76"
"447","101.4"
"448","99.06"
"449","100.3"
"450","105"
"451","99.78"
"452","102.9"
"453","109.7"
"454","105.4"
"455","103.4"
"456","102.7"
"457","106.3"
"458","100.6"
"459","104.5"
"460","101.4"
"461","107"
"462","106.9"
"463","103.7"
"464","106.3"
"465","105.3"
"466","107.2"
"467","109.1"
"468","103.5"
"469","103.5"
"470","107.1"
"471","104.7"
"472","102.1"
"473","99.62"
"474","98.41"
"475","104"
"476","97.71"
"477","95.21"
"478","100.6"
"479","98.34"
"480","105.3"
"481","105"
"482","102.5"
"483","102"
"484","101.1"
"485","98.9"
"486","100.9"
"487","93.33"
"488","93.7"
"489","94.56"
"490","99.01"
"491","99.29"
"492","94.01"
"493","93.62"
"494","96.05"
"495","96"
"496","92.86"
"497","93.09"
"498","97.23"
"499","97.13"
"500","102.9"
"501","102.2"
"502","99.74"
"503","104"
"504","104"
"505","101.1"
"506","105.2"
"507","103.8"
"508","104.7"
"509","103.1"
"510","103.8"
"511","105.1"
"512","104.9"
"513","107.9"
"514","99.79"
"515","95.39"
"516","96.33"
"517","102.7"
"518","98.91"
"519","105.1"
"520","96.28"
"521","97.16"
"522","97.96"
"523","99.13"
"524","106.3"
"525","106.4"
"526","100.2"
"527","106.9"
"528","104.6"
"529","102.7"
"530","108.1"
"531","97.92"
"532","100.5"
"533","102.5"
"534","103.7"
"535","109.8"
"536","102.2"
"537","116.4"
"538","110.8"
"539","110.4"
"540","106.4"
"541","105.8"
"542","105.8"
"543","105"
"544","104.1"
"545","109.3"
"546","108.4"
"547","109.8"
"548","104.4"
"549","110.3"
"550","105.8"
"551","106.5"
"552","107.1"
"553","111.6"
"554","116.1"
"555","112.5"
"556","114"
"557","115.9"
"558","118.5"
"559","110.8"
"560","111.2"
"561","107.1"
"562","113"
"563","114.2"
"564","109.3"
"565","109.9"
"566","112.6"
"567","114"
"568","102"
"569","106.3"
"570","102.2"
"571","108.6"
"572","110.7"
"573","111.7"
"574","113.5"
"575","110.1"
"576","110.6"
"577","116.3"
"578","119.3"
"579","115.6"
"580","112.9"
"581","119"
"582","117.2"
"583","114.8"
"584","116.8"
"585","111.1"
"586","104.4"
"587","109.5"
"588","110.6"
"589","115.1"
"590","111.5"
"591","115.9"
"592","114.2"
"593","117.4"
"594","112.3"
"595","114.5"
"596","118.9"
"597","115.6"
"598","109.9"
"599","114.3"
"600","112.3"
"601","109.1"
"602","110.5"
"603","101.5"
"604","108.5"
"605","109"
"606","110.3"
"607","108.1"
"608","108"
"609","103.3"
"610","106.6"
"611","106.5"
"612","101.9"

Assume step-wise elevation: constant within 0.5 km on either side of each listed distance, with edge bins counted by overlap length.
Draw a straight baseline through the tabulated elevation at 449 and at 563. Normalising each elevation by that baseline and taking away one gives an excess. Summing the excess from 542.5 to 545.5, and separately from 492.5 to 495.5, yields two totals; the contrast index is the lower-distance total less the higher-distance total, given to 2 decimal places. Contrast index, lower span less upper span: -0.15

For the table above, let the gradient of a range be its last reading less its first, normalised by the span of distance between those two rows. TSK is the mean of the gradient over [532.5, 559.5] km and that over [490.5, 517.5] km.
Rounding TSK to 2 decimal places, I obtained 0.23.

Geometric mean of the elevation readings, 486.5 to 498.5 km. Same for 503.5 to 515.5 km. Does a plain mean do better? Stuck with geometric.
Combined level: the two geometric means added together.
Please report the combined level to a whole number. 198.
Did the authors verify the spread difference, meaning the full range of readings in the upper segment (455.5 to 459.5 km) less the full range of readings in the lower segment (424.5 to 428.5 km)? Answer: 1.6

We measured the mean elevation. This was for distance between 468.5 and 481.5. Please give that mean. 102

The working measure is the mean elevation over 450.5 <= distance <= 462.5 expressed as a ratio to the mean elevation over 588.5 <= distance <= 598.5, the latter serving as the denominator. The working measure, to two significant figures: 0.91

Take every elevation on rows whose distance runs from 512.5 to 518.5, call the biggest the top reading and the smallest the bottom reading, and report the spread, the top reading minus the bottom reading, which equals 13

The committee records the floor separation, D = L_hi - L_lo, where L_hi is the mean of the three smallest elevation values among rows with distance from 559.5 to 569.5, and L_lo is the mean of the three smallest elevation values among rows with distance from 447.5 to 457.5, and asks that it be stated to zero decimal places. 5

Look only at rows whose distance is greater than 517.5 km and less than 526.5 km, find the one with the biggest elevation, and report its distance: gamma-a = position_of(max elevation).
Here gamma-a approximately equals 525 km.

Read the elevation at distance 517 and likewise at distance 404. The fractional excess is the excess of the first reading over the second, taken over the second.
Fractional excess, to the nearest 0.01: -0.14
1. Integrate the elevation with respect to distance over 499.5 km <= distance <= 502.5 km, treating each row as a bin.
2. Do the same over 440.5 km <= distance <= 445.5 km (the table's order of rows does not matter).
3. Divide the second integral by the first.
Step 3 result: 1.68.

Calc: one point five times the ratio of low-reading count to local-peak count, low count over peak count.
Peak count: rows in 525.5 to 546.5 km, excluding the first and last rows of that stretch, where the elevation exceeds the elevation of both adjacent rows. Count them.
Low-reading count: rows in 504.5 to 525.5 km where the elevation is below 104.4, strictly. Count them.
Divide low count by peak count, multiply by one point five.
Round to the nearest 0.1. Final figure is 3.9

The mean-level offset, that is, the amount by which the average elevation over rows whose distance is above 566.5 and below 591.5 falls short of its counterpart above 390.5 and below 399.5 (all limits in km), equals 12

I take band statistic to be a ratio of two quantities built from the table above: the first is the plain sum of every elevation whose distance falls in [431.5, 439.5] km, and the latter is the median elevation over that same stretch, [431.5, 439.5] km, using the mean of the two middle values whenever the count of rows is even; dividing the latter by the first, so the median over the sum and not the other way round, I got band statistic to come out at 0.124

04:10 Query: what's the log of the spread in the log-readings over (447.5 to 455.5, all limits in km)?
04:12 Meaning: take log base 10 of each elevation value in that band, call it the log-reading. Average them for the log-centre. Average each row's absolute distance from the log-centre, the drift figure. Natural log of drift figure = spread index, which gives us -4.49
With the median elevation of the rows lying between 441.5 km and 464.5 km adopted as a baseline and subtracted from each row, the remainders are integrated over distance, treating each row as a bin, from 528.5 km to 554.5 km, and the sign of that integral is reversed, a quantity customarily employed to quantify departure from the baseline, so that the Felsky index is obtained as -93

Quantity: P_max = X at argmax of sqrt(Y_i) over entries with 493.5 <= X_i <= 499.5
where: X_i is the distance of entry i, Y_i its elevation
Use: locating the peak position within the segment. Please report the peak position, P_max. 498 km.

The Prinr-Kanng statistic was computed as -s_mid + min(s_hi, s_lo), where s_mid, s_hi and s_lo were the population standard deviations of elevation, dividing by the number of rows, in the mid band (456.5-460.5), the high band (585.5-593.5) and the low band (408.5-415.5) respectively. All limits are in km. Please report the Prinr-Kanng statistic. 1.1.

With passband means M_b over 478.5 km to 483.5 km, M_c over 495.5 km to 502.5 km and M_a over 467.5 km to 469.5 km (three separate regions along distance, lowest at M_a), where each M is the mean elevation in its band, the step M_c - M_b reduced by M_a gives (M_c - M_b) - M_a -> -108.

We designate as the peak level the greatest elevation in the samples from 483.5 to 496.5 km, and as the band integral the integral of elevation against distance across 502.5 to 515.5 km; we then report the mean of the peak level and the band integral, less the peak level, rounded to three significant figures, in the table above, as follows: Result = 621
